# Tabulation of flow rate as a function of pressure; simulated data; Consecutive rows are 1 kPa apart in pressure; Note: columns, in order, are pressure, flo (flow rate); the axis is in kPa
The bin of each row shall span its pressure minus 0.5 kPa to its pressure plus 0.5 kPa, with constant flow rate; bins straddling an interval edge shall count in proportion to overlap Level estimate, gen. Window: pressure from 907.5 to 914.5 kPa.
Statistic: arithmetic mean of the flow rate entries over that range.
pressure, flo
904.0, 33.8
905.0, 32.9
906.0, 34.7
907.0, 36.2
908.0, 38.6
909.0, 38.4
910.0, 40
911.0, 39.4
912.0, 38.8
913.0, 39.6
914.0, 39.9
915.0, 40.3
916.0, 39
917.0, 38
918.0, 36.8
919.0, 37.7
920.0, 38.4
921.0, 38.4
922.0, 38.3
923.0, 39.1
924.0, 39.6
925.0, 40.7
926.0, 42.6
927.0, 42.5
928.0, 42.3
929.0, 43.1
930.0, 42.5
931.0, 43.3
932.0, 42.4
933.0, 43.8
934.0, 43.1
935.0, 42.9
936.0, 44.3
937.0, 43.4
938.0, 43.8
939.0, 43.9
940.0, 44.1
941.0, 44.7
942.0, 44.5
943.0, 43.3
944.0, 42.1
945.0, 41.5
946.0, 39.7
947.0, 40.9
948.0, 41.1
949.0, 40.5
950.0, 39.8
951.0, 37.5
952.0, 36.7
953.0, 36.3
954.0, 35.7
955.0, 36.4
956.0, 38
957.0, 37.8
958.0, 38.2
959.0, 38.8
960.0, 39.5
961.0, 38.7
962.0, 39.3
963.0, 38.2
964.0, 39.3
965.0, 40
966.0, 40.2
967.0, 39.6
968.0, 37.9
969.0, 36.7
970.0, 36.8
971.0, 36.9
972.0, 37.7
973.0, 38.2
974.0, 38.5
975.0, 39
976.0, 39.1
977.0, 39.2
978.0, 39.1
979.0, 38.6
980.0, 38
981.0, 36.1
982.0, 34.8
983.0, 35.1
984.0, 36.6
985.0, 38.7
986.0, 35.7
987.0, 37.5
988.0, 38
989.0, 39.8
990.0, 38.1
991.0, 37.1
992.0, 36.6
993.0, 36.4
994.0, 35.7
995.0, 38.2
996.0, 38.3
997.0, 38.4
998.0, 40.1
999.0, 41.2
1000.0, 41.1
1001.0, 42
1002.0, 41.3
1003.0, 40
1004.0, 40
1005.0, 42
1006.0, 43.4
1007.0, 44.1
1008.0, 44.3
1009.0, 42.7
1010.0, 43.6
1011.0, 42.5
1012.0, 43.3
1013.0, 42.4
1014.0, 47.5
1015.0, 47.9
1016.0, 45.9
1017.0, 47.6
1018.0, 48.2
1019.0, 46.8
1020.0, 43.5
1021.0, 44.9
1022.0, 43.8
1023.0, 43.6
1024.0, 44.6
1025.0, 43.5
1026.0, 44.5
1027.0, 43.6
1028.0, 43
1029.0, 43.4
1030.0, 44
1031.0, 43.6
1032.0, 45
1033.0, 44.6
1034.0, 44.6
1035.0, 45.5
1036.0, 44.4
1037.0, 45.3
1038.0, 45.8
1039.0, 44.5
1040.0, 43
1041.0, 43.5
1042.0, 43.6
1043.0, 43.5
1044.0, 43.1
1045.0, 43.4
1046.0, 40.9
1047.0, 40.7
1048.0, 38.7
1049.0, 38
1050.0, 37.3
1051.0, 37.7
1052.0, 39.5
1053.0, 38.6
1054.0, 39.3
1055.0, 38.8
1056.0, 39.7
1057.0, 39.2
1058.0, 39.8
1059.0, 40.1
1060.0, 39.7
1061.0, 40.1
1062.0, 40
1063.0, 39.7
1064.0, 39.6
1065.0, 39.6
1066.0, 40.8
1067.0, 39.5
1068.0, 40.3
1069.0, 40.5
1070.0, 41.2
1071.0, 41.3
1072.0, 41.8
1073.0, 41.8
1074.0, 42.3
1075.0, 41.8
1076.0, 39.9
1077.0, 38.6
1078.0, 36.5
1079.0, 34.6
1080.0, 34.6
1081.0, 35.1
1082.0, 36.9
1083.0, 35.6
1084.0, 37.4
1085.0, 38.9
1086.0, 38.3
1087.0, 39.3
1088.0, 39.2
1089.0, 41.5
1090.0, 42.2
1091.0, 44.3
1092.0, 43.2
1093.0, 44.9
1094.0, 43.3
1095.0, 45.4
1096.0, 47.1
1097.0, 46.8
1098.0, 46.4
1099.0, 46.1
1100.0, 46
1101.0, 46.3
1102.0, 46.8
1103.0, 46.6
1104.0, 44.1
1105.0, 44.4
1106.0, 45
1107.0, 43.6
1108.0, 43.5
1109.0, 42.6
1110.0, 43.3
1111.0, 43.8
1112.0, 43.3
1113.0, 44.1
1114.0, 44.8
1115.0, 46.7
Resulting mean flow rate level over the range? 39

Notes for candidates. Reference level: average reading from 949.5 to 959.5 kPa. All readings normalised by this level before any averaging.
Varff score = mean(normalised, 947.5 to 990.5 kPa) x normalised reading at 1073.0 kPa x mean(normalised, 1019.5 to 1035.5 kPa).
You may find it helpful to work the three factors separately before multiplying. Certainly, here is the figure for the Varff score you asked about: 1.33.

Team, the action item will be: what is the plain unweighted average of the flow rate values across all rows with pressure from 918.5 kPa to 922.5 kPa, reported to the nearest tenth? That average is 38.2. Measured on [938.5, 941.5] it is 44.2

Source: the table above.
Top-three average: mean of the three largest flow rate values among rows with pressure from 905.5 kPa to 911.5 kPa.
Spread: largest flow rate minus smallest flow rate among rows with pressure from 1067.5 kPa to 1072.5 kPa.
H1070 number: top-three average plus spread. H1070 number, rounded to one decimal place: 40.8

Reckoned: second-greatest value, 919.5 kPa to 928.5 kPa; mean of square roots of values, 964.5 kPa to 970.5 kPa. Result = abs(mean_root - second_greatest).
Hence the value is 36.3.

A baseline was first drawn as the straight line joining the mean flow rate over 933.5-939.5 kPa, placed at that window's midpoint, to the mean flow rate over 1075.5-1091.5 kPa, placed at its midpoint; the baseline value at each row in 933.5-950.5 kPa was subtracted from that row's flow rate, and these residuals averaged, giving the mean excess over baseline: -0.8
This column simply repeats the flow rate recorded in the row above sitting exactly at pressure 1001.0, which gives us 42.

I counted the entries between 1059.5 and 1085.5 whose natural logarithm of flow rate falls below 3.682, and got 14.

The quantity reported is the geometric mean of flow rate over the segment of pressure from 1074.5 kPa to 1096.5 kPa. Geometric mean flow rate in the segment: 39.8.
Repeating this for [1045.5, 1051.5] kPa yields 38.9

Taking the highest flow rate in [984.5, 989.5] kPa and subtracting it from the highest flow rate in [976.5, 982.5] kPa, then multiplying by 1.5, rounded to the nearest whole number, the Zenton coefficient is -1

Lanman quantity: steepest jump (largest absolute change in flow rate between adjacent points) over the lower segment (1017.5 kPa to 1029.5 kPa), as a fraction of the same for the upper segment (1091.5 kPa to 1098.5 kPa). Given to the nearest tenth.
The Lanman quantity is 1.6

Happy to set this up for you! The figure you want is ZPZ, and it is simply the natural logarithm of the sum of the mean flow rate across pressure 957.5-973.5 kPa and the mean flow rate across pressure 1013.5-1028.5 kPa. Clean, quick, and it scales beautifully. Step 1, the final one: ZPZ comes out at 4.43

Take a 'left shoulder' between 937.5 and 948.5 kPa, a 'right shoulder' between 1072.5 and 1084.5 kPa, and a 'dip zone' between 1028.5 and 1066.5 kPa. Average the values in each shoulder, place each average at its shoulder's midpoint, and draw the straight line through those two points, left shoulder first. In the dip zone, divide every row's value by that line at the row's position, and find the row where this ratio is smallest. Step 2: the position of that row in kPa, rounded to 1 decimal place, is 1050.0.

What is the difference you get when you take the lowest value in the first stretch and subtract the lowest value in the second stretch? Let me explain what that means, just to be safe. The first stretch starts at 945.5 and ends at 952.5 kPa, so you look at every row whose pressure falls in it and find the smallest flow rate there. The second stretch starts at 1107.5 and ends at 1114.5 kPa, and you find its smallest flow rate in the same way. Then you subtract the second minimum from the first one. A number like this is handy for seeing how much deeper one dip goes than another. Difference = -6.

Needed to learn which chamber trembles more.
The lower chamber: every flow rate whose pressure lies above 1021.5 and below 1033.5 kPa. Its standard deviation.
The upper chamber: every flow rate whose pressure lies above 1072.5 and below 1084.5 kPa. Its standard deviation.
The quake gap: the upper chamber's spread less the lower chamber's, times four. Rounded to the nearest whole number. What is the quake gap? 9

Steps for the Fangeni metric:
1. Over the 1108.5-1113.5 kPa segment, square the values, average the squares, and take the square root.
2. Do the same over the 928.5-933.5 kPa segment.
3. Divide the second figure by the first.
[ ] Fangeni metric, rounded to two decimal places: 0.99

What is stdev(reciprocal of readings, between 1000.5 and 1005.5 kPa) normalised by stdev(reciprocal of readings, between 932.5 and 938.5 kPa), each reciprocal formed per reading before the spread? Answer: 2.2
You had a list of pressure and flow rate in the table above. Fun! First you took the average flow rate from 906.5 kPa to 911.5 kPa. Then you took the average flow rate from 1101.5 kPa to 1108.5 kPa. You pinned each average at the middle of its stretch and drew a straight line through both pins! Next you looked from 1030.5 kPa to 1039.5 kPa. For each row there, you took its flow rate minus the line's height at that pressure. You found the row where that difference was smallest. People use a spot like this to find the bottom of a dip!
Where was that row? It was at 1031.0 kPa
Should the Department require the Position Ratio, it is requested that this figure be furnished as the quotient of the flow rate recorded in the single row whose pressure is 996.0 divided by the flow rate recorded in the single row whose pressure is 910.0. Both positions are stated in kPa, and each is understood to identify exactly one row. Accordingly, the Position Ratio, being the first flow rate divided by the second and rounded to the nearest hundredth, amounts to 0.96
